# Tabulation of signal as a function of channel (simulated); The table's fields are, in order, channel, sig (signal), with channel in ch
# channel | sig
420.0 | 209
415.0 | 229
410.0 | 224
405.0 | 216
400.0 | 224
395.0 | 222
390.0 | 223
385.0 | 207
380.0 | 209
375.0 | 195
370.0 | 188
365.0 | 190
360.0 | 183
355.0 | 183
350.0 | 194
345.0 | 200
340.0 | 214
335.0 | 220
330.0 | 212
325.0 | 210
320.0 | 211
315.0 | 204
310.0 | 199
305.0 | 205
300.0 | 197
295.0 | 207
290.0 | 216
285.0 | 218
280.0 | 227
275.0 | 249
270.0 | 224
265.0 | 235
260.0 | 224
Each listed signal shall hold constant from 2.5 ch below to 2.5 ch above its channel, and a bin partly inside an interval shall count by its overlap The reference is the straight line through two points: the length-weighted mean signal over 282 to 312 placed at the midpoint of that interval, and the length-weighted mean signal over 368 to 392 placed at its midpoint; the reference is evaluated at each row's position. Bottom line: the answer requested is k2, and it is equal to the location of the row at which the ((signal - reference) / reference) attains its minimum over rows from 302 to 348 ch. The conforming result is 310.0 ch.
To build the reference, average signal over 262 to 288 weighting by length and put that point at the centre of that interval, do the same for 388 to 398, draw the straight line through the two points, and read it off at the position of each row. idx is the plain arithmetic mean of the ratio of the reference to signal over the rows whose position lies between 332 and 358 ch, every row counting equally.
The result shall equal 1.12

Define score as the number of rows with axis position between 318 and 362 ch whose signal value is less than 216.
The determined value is 8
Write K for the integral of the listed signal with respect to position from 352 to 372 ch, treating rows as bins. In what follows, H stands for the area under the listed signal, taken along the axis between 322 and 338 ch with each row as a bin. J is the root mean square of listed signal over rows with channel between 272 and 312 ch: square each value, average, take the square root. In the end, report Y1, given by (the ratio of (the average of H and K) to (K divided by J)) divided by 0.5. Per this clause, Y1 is 413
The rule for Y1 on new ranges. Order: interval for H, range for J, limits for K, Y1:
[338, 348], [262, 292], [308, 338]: 303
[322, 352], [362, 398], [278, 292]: 622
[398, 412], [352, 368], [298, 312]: 390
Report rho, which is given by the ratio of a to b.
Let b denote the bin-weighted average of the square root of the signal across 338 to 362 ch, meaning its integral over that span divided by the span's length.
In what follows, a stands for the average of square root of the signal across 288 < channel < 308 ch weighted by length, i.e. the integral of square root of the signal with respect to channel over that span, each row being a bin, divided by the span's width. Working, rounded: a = 14.3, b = 13.95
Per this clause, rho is 1.03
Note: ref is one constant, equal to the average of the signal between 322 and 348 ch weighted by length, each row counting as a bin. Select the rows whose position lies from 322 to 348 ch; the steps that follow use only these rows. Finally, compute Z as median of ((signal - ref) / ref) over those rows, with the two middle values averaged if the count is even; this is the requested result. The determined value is 0.01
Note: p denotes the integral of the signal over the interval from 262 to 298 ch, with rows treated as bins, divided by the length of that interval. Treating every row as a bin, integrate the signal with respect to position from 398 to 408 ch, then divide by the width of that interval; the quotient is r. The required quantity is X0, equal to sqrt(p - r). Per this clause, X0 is 2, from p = 225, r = 220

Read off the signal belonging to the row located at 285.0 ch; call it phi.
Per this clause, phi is 218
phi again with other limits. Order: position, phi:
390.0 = 223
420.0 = 209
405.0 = 216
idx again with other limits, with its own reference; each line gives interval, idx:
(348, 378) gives 1.19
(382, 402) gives 1.02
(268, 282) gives 0.99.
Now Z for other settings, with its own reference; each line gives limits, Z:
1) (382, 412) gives 0.06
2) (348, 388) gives -0.09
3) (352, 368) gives -0.13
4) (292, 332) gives -0.02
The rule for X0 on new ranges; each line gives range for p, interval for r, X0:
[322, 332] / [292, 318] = 3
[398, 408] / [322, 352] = 3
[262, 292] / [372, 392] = 5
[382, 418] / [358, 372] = 6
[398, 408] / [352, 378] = 6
